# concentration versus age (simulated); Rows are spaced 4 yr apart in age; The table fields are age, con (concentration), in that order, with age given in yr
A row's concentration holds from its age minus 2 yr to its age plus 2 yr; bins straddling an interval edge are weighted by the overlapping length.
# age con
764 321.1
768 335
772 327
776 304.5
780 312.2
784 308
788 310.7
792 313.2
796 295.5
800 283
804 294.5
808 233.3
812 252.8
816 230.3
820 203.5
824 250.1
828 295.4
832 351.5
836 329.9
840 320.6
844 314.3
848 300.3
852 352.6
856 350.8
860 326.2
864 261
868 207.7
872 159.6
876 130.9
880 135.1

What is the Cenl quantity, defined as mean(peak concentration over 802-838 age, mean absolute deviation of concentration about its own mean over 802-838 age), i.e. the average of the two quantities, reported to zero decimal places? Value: 196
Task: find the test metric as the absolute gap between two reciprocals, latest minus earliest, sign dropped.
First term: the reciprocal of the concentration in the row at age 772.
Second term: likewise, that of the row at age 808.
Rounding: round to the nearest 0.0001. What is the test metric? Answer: 0.0012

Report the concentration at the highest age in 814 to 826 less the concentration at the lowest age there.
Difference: 20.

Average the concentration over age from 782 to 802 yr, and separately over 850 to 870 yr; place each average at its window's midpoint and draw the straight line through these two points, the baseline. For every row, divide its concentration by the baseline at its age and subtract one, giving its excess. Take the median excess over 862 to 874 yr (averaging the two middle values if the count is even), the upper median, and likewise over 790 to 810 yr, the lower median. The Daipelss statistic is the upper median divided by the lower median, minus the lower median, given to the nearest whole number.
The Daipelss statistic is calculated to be 13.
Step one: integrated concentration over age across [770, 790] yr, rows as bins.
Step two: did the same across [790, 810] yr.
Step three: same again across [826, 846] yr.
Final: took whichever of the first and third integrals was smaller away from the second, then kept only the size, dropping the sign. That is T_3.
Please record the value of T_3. 572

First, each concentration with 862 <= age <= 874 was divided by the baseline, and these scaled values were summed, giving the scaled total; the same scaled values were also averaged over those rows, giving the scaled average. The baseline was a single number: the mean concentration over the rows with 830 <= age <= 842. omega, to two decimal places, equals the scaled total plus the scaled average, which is 2.51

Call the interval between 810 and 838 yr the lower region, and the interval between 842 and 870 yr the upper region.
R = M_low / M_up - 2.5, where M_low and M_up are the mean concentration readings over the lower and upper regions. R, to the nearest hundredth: -1.59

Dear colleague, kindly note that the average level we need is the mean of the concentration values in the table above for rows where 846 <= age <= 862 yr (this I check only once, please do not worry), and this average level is 332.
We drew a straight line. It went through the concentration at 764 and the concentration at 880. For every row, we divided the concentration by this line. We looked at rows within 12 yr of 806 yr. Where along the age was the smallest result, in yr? 808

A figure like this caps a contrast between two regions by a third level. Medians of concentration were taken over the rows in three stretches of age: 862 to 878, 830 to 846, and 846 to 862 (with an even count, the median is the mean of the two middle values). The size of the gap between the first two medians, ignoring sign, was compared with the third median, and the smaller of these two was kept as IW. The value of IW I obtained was 142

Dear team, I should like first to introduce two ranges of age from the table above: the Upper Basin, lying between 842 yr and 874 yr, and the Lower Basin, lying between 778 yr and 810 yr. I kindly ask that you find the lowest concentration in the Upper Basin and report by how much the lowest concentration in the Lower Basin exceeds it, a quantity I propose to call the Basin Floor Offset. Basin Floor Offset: 74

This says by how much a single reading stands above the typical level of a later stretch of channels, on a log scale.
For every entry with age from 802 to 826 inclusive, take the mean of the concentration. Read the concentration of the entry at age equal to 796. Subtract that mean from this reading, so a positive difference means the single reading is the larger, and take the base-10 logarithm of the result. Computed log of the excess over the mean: 1.7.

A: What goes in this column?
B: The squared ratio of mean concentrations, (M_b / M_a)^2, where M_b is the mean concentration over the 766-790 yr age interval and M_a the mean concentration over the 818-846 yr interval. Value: 1.15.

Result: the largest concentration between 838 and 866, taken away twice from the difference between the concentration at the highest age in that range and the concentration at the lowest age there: -765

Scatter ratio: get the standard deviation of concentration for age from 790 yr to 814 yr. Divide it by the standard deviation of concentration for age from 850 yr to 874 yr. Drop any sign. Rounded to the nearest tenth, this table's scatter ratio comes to 0.4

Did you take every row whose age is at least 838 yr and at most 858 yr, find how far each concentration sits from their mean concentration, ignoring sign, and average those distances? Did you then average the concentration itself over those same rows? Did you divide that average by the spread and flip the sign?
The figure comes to -17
